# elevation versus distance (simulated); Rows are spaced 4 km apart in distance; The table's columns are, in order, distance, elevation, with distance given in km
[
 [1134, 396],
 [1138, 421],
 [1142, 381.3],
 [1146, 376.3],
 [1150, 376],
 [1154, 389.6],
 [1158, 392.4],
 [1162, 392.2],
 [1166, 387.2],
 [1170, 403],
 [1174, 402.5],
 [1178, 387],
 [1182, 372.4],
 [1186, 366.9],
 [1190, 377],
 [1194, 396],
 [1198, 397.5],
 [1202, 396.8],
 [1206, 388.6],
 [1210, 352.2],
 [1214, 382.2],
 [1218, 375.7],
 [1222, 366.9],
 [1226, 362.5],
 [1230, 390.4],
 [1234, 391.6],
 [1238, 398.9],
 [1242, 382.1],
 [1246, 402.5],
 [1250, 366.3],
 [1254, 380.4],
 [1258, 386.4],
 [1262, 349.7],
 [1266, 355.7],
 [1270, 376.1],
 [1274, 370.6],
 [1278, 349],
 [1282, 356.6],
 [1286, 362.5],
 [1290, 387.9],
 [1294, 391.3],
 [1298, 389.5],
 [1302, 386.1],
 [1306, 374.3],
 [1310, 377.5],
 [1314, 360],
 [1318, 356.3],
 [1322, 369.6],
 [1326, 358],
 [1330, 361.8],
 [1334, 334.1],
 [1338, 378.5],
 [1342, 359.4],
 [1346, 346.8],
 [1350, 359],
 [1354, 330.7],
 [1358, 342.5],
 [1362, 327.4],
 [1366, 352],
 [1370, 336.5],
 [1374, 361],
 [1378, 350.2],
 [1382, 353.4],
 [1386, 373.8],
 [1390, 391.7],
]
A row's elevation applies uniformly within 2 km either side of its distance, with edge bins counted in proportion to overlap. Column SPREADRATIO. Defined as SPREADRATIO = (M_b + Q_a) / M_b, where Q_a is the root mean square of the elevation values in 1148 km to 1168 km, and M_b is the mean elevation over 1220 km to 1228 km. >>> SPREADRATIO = 2.06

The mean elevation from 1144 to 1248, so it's 385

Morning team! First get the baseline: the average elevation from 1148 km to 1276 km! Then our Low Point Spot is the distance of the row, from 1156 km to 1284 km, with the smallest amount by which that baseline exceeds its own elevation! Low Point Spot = 1170 km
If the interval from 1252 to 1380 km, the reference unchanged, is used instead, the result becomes 1294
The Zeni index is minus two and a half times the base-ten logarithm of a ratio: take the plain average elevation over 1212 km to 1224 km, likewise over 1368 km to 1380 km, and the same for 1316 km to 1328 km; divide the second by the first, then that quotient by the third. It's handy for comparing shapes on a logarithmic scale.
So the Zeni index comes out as 6.47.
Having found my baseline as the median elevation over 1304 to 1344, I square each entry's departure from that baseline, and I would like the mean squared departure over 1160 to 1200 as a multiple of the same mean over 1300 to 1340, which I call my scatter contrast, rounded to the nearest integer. 4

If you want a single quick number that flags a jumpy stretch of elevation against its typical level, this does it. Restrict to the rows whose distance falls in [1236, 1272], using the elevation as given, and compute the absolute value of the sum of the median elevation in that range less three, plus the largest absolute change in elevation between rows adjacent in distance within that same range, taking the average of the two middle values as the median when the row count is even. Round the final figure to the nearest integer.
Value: 414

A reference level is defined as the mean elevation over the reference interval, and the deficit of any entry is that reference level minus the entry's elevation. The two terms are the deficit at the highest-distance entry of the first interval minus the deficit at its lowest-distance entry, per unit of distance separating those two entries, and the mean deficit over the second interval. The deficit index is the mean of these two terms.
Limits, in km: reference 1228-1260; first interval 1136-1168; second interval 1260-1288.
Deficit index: 14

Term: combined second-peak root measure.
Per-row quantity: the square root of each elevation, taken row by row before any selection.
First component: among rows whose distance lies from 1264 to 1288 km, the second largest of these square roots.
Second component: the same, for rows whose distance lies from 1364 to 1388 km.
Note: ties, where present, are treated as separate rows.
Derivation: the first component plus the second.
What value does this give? 38.25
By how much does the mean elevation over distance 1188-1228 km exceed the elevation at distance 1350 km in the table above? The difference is 21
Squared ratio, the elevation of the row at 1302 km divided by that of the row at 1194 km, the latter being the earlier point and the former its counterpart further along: 0.95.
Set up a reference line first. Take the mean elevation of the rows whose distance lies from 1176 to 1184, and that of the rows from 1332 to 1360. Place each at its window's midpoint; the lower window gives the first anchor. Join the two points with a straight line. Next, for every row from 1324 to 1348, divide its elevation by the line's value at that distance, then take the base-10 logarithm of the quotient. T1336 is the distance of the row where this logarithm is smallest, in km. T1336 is 1334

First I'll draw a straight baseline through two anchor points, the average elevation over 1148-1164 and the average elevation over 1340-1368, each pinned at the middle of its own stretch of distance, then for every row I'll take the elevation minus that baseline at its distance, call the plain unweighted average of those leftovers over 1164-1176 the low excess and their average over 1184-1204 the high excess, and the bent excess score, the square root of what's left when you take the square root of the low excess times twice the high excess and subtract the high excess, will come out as 2.5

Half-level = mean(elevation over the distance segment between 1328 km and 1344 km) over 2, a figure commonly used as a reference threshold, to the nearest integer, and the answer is 179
